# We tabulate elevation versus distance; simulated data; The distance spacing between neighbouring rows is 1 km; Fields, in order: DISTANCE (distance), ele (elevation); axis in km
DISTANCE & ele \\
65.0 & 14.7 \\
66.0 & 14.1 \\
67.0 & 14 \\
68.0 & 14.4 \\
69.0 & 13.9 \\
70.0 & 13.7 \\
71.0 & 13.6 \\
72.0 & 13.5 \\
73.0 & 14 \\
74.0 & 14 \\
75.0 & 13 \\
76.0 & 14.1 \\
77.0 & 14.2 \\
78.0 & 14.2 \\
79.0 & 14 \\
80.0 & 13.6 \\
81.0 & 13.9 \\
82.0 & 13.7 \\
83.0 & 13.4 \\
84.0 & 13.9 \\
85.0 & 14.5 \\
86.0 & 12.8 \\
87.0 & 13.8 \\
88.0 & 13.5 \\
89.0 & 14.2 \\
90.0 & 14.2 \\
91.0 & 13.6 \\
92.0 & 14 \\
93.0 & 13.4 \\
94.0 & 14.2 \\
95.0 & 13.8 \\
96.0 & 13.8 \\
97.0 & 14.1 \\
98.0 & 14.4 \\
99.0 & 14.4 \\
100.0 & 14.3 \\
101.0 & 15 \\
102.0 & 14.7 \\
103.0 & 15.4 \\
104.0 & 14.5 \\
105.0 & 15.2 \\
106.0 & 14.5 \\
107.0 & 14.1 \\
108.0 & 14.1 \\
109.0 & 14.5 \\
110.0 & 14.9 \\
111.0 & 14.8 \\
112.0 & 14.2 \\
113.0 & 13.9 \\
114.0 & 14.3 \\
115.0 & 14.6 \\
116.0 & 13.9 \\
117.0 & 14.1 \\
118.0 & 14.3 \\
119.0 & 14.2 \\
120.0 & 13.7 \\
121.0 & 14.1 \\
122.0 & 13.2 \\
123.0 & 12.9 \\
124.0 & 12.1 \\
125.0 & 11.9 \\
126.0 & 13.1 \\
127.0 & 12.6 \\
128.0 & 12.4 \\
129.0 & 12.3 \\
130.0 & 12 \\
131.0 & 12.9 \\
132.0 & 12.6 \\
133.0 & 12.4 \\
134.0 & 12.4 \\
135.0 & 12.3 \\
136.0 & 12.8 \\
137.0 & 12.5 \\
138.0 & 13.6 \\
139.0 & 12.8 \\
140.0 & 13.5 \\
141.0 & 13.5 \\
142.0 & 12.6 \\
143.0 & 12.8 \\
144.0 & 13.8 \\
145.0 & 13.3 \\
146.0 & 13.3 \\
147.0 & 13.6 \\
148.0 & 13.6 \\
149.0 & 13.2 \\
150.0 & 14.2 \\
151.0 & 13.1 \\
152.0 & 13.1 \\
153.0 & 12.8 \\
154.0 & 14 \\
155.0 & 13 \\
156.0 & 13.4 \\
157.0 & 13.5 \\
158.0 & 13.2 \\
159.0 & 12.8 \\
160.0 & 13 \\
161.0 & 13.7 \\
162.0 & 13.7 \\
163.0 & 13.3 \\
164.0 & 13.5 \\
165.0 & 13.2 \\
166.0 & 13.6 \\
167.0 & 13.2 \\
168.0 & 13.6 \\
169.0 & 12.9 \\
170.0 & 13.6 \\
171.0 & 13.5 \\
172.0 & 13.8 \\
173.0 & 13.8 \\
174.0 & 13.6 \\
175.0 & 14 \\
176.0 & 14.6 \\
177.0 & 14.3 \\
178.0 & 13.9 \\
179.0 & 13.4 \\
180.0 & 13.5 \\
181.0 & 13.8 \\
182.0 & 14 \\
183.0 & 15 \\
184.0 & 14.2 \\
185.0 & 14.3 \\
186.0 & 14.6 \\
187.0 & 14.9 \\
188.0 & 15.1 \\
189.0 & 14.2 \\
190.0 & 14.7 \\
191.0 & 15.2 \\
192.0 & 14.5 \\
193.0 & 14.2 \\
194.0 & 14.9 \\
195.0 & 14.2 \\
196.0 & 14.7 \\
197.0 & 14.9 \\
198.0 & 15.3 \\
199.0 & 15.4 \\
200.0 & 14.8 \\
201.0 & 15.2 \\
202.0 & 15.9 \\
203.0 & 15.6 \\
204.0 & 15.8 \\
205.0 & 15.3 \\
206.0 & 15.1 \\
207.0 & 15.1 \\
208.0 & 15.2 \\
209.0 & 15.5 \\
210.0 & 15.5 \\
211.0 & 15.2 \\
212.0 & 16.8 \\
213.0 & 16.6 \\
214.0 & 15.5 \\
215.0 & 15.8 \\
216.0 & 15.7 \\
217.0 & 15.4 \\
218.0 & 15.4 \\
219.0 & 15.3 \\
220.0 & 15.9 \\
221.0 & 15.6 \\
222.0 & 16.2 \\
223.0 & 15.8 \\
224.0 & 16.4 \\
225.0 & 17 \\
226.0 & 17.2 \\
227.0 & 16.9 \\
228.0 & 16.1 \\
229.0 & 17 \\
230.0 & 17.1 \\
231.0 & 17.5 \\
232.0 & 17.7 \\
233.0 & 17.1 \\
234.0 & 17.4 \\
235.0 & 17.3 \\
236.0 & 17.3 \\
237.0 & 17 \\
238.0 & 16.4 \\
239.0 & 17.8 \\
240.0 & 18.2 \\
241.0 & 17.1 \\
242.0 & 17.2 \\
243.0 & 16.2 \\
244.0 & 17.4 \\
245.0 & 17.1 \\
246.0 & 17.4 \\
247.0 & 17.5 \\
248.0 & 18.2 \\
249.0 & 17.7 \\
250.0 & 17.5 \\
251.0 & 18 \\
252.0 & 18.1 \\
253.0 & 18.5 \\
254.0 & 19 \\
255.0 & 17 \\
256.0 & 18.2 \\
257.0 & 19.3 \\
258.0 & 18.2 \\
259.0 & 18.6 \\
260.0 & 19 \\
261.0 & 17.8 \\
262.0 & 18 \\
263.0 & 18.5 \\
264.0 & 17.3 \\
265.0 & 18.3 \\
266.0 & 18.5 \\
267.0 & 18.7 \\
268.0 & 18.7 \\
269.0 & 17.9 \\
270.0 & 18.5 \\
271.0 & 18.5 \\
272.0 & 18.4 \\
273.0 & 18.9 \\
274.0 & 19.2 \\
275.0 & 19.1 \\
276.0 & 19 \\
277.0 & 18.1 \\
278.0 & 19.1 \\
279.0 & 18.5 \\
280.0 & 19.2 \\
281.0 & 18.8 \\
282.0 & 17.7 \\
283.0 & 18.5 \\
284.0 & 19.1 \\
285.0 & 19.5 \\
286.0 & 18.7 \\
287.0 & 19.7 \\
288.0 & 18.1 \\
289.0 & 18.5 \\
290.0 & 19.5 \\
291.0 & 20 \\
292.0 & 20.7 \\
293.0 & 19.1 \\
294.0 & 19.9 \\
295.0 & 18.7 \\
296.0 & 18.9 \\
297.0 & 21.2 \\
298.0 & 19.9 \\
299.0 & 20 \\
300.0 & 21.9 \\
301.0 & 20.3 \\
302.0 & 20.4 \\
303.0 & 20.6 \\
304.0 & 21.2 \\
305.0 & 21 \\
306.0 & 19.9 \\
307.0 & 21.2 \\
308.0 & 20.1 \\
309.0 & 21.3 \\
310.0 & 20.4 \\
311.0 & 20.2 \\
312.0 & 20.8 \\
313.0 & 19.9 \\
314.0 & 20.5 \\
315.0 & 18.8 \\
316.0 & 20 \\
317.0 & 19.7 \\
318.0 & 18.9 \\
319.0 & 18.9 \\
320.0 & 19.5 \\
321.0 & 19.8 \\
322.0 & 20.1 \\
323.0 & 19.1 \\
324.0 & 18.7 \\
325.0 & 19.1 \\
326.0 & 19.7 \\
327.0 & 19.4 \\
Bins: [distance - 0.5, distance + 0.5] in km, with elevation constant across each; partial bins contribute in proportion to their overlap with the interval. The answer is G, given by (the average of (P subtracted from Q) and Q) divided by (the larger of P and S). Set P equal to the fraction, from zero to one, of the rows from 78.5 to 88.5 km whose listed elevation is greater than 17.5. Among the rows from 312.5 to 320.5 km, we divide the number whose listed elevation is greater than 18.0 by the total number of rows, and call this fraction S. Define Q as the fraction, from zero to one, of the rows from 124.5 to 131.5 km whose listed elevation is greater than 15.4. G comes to 0.0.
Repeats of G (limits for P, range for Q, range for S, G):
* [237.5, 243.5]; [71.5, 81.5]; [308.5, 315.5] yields -0.2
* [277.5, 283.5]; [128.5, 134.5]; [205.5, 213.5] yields -0.5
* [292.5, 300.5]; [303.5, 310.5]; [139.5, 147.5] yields 0.5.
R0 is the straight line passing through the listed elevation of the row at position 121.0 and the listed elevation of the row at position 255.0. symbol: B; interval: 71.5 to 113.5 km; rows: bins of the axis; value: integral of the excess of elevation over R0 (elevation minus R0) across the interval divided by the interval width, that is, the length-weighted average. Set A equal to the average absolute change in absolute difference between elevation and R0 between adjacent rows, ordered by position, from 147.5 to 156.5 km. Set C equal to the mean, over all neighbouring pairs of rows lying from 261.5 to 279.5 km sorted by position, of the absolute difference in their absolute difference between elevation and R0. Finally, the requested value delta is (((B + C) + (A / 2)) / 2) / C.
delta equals 1.5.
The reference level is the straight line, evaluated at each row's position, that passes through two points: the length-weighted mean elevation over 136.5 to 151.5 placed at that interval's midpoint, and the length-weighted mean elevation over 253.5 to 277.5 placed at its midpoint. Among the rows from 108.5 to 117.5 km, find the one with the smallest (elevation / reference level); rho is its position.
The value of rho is 116.0 km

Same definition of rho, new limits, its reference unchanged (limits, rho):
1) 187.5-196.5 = 195.0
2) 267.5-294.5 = 282.0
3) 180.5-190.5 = 181.0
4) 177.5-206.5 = 179.0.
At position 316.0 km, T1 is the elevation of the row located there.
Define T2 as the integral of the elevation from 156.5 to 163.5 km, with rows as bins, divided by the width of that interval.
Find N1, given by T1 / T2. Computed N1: 1.50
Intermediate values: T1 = 20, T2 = 13.3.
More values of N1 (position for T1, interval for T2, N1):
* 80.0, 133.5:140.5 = 1.06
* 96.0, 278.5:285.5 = 0.74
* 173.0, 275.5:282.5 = 0.74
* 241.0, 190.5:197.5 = 1.17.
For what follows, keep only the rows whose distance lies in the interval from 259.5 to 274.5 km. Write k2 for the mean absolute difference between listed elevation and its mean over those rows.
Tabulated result 0.4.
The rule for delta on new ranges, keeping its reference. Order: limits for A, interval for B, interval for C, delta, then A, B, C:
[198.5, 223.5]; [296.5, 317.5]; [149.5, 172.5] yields 3.3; 0.28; 2.3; 0.44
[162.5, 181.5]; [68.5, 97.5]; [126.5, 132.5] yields 1.5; 0.35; 0.5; 0.37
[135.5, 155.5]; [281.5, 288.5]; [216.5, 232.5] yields 2.8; 0.57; 1.1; 0.31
